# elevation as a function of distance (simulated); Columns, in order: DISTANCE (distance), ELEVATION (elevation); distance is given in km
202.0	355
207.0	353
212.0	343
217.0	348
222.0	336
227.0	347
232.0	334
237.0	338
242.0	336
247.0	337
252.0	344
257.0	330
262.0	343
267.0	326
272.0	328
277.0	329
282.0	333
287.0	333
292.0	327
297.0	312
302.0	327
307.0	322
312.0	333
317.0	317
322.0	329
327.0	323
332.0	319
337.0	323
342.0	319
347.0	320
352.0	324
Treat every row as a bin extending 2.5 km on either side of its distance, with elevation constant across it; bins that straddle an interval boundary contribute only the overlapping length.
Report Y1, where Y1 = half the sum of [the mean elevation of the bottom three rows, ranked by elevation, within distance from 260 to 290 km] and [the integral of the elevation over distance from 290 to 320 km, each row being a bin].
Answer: 5009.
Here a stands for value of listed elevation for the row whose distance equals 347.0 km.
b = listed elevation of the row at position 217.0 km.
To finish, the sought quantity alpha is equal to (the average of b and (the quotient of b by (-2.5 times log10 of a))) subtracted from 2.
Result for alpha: -144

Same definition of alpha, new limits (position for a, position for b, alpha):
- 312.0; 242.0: -139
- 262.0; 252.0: -143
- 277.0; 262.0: -142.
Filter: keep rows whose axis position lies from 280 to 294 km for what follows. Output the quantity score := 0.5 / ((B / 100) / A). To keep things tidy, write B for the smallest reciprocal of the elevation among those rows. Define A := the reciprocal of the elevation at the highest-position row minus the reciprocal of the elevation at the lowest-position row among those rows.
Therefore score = 0.9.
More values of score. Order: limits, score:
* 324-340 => 0.0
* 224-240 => 1.3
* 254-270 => 0.6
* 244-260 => 1.1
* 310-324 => 0.6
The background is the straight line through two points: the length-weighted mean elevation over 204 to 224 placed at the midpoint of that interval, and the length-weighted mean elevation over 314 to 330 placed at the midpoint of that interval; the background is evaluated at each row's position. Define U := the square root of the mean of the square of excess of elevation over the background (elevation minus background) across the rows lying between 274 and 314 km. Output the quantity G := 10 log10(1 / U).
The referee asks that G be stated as -8.3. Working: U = 6.8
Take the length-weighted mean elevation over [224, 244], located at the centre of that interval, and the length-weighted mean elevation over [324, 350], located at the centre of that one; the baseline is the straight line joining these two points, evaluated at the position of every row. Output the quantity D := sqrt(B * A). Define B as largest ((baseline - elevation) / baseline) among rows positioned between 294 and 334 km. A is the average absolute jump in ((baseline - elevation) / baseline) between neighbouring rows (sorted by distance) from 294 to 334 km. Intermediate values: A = 0.030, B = 0.05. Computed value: 0.038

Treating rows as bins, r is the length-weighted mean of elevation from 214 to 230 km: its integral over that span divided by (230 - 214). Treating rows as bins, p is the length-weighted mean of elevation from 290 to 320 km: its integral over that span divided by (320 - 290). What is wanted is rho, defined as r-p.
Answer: 20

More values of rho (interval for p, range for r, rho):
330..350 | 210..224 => 22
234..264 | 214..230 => 5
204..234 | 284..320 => -19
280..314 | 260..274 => 6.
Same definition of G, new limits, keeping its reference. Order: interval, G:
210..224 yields -7.1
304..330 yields -7.6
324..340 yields -3.3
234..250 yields -4.5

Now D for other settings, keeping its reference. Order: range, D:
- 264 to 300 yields 0.027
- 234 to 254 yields 0.007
